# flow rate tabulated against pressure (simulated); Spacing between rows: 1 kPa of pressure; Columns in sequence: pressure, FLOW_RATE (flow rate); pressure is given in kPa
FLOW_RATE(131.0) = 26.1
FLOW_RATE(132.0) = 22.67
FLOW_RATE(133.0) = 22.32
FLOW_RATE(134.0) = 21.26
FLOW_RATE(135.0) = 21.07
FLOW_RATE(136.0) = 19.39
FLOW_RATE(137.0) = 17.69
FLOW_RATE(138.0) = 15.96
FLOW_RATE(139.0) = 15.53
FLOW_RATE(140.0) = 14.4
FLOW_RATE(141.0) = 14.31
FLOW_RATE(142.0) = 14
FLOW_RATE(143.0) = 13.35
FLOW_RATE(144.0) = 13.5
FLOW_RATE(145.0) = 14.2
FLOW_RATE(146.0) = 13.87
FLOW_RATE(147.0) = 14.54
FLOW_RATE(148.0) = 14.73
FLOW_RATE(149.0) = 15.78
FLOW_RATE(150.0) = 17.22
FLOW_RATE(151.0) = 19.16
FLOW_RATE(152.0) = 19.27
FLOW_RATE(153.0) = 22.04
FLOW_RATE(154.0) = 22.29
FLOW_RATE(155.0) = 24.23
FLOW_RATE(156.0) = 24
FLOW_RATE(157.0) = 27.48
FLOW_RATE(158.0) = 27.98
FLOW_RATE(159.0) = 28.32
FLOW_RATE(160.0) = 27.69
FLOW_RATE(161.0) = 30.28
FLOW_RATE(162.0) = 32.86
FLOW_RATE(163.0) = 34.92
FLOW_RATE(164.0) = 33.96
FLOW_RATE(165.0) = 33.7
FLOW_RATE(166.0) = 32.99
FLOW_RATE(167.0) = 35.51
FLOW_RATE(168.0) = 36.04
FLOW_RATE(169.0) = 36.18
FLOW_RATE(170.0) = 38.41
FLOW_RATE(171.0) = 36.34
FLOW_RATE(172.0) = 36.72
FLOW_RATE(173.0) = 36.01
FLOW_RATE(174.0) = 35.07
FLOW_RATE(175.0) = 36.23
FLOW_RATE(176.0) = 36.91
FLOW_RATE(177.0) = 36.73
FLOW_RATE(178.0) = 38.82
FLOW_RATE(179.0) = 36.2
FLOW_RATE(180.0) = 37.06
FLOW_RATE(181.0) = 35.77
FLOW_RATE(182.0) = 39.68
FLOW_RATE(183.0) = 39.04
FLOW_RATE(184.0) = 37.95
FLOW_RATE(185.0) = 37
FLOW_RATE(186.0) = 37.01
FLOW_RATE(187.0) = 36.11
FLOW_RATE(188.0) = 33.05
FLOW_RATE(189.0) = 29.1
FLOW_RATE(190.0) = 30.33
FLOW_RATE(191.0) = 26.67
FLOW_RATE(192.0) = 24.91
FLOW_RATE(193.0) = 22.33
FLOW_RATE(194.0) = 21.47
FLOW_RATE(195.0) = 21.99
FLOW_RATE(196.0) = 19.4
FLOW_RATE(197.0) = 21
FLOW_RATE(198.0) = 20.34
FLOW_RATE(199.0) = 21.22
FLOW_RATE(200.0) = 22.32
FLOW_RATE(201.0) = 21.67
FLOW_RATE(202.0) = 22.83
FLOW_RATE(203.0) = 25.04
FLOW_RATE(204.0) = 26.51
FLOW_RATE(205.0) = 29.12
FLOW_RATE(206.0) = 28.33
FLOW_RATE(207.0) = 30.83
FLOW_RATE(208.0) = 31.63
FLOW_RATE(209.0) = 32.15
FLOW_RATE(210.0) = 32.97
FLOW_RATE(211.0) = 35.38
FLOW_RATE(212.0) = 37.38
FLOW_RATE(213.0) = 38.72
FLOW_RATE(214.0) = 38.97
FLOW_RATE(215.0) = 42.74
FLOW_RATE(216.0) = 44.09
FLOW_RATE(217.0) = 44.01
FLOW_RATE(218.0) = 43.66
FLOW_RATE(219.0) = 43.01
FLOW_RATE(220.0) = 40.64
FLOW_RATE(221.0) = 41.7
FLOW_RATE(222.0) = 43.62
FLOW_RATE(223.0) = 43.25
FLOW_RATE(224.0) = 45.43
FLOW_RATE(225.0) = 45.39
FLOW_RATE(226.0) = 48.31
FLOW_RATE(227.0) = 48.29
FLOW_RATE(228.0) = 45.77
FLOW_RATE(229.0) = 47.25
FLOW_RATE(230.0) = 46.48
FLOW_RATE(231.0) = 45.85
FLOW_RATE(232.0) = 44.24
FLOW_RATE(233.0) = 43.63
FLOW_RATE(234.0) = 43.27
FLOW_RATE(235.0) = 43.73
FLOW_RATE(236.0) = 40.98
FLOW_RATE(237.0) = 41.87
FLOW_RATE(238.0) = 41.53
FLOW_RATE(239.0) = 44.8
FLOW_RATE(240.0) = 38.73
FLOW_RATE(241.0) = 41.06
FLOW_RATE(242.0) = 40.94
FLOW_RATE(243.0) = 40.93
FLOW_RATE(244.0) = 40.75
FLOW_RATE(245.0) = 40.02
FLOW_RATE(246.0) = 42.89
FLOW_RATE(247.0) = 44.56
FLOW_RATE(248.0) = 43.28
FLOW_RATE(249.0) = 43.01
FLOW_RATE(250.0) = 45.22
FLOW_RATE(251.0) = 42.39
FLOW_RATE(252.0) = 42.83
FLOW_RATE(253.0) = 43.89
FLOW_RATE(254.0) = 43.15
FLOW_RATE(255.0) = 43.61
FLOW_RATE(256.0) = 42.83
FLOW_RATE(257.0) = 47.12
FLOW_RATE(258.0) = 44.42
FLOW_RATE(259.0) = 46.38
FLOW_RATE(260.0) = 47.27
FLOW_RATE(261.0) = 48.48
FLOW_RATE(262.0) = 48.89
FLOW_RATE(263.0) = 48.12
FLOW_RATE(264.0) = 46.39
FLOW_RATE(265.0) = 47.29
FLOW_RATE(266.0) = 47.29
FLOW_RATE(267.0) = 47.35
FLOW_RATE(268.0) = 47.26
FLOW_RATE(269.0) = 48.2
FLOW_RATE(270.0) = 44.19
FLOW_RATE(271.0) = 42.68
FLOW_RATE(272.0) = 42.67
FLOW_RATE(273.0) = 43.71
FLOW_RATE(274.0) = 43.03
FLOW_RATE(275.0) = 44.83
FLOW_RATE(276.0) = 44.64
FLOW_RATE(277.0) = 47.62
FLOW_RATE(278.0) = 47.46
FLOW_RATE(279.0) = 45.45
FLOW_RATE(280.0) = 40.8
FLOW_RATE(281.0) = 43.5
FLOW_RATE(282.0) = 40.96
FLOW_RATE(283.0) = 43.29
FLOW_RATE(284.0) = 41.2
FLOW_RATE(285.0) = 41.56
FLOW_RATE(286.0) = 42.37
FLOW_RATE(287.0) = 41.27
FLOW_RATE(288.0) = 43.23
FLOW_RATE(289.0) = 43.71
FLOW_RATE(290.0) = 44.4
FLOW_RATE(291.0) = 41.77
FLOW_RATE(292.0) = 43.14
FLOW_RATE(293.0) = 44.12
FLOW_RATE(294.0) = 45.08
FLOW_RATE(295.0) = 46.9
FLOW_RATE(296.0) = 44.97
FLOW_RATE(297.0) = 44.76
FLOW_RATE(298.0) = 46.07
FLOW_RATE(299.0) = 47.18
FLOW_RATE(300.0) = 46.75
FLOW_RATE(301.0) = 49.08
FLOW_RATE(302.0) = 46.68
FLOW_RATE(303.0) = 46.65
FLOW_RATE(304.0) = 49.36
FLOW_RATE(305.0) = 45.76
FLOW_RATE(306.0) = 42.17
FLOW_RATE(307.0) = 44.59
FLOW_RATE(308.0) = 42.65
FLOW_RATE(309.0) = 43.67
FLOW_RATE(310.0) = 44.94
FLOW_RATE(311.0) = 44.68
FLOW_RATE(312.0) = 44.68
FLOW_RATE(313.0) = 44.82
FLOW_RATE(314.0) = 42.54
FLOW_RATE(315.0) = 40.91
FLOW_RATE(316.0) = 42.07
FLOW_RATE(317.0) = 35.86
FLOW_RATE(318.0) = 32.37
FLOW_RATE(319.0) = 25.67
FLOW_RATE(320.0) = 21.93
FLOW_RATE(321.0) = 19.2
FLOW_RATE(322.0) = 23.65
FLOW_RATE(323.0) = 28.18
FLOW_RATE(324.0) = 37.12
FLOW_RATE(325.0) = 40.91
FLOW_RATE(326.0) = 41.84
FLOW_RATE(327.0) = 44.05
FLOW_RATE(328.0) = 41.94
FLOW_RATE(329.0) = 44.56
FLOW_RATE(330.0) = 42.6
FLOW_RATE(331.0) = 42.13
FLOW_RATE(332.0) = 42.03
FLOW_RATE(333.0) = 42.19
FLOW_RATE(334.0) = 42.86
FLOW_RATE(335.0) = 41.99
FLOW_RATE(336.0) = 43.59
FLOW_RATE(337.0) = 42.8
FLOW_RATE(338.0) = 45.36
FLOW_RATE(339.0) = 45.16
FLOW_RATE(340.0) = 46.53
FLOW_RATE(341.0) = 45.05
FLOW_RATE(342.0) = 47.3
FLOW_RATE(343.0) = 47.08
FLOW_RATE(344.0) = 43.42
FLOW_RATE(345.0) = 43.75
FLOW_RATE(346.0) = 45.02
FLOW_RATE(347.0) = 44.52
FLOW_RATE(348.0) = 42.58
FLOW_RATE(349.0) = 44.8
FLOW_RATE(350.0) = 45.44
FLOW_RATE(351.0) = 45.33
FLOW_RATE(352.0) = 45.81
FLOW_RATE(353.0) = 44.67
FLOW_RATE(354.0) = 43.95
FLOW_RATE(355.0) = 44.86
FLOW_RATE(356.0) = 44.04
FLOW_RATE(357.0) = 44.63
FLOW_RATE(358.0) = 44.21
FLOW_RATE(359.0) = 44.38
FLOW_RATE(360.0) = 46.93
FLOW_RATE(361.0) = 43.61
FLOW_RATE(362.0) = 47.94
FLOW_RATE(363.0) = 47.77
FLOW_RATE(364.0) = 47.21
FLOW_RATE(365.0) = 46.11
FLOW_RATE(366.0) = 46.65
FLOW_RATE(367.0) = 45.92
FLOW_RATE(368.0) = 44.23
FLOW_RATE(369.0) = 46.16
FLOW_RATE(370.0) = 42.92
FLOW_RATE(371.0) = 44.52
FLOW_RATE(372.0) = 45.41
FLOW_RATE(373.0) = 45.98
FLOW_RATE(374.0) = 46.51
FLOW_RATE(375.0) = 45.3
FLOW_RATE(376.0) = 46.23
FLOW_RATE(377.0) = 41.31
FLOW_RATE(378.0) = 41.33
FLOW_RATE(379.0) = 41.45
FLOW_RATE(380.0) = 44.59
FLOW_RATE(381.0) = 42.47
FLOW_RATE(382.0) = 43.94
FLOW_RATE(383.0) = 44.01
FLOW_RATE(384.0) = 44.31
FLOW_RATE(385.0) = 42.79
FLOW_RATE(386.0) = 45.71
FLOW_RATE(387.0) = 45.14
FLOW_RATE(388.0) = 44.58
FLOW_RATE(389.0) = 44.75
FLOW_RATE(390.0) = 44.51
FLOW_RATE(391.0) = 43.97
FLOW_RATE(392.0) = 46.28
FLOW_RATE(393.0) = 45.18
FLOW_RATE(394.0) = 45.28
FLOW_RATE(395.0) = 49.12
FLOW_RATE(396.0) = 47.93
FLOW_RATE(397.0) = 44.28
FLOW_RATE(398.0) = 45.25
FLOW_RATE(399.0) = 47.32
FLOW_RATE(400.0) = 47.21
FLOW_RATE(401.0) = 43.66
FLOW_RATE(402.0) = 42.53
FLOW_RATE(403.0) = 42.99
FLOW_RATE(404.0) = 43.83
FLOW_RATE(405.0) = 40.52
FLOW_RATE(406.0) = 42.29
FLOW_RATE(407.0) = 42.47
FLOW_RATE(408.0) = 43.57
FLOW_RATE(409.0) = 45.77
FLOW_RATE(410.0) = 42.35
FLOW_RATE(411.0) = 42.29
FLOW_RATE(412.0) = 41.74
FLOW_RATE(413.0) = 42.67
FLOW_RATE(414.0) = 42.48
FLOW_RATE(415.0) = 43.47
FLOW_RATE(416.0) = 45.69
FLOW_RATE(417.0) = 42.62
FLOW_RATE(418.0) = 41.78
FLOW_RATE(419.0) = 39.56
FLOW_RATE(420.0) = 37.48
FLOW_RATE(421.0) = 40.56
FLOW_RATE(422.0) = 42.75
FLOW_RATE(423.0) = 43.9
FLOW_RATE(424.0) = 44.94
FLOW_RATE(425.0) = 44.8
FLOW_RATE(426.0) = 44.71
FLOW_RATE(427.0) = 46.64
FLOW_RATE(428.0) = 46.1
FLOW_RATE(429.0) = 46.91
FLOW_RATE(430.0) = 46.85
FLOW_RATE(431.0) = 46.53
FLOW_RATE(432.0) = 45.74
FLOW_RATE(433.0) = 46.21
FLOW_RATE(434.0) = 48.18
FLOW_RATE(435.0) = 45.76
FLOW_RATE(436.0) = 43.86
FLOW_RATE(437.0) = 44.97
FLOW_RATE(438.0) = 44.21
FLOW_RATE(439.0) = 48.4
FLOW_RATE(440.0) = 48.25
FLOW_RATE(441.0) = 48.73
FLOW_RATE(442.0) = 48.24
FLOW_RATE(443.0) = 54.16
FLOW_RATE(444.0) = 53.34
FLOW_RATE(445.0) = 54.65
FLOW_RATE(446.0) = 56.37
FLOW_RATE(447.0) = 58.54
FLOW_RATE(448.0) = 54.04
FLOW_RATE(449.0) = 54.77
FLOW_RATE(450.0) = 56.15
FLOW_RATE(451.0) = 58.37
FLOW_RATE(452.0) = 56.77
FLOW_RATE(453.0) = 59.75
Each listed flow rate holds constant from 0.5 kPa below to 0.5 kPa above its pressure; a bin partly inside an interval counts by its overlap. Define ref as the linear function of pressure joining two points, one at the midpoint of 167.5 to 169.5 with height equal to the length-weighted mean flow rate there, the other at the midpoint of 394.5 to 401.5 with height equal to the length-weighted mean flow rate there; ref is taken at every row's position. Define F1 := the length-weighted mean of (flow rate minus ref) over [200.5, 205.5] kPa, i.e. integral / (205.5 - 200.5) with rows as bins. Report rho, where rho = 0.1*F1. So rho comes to -1.3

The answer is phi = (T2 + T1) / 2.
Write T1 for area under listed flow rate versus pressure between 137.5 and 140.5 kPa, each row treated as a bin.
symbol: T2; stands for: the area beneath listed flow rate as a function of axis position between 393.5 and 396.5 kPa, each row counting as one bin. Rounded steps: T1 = 46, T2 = 142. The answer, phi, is 94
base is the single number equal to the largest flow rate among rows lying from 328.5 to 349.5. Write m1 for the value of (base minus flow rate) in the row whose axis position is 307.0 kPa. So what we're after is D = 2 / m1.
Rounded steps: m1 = 3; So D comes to 0.7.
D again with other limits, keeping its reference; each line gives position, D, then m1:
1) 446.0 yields -0.2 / -9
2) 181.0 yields 0.2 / 12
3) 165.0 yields 0.1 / 14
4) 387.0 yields 0.9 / 2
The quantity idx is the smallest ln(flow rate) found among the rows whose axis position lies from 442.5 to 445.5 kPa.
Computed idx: 3.98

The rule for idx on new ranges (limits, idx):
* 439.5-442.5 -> 3.88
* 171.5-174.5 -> 3.56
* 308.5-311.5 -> 3.78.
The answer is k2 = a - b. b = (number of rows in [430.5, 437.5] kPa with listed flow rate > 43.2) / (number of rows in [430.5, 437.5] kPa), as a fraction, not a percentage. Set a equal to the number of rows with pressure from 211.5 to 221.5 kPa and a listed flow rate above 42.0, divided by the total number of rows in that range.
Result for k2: -0.5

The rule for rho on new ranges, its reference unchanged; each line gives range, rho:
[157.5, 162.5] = -0.6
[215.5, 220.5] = 0.5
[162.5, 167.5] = -0.2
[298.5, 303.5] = 0.5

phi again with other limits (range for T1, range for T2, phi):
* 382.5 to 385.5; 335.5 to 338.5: 131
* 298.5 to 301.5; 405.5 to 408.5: 136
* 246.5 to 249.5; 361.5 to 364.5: 137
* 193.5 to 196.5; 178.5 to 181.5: 86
